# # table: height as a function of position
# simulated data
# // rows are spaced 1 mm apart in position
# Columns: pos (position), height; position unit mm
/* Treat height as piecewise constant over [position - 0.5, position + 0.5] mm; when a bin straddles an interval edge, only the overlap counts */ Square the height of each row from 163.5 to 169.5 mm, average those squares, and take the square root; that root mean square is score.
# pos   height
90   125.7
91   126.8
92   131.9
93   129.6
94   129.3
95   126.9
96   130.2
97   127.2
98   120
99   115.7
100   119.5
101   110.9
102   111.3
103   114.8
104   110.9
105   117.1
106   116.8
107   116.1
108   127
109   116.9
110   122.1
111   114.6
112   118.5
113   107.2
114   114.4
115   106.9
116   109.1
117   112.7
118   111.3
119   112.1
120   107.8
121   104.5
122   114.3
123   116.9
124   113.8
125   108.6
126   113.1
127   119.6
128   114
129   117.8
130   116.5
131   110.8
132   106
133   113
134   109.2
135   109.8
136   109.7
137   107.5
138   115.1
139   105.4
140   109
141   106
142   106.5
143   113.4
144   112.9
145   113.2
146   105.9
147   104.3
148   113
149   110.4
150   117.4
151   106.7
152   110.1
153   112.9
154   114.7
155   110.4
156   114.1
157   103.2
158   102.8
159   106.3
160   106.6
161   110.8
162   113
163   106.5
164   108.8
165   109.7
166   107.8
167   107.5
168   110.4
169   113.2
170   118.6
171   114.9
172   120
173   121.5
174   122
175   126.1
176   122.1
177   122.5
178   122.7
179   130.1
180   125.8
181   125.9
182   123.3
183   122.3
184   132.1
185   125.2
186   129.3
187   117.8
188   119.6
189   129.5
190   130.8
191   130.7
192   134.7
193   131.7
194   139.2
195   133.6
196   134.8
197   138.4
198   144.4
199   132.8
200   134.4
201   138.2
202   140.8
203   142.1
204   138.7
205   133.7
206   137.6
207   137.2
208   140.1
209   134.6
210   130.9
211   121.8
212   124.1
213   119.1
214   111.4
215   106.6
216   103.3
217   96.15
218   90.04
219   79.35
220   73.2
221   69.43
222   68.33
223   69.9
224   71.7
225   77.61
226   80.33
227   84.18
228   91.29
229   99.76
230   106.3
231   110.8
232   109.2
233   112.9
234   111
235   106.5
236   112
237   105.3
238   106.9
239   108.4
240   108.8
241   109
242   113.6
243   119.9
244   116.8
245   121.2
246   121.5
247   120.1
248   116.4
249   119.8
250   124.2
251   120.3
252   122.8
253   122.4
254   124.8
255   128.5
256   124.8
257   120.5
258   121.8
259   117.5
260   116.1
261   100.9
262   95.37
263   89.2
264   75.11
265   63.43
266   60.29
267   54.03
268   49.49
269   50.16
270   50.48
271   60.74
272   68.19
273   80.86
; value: 110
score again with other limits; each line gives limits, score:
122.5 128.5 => 114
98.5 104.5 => 114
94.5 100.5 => 123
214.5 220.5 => 92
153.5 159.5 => 109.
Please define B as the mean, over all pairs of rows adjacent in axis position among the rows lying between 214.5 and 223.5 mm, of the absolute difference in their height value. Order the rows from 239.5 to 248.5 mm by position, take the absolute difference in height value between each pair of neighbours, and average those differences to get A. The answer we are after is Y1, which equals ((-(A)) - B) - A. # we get -11.0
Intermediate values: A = 3.0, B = 5.0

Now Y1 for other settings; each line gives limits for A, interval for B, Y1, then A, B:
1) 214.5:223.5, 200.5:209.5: -13.1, 5.0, 3.1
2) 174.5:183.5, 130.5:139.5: -9.5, 2.5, 4.5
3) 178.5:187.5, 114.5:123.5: -13.6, 5.0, 3.5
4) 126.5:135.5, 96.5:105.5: -12.9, 4.1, 4.7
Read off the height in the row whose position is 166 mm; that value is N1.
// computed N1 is 107.8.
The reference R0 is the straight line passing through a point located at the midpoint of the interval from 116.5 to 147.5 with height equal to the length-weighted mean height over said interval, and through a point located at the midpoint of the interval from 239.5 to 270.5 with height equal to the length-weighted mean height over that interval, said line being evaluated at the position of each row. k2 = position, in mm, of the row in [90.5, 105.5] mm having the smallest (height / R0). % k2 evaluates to 101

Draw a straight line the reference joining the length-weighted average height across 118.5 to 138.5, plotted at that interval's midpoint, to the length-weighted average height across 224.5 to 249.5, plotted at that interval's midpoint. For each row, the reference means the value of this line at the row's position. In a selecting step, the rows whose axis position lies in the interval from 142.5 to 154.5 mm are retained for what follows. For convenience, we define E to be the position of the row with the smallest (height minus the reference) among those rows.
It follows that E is 147 mm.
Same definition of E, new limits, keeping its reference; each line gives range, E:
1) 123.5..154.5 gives 147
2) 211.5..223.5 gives 222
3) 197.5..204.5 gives 199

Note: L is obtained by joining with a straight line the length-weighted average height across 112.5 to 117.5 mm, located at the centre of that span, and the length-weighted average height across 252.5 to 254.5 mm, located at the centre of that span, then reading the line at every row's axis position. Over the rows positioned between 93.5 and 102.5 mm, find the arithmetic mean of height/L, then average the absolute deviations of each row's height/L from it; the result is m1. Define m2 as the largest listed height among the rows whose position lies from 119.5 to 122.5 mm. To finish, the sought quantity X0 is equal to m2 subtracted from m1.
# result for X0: -114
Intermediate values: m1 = 0.061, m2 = 114.3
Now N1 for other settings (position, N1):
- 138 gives 115.1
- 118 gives 111.3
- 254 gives 124.8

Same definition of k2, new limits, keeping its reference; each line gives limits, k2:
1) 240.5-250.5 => 241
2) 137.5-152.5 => 147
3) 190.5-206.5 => 191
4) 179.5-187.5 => 187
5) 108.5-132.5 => 121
